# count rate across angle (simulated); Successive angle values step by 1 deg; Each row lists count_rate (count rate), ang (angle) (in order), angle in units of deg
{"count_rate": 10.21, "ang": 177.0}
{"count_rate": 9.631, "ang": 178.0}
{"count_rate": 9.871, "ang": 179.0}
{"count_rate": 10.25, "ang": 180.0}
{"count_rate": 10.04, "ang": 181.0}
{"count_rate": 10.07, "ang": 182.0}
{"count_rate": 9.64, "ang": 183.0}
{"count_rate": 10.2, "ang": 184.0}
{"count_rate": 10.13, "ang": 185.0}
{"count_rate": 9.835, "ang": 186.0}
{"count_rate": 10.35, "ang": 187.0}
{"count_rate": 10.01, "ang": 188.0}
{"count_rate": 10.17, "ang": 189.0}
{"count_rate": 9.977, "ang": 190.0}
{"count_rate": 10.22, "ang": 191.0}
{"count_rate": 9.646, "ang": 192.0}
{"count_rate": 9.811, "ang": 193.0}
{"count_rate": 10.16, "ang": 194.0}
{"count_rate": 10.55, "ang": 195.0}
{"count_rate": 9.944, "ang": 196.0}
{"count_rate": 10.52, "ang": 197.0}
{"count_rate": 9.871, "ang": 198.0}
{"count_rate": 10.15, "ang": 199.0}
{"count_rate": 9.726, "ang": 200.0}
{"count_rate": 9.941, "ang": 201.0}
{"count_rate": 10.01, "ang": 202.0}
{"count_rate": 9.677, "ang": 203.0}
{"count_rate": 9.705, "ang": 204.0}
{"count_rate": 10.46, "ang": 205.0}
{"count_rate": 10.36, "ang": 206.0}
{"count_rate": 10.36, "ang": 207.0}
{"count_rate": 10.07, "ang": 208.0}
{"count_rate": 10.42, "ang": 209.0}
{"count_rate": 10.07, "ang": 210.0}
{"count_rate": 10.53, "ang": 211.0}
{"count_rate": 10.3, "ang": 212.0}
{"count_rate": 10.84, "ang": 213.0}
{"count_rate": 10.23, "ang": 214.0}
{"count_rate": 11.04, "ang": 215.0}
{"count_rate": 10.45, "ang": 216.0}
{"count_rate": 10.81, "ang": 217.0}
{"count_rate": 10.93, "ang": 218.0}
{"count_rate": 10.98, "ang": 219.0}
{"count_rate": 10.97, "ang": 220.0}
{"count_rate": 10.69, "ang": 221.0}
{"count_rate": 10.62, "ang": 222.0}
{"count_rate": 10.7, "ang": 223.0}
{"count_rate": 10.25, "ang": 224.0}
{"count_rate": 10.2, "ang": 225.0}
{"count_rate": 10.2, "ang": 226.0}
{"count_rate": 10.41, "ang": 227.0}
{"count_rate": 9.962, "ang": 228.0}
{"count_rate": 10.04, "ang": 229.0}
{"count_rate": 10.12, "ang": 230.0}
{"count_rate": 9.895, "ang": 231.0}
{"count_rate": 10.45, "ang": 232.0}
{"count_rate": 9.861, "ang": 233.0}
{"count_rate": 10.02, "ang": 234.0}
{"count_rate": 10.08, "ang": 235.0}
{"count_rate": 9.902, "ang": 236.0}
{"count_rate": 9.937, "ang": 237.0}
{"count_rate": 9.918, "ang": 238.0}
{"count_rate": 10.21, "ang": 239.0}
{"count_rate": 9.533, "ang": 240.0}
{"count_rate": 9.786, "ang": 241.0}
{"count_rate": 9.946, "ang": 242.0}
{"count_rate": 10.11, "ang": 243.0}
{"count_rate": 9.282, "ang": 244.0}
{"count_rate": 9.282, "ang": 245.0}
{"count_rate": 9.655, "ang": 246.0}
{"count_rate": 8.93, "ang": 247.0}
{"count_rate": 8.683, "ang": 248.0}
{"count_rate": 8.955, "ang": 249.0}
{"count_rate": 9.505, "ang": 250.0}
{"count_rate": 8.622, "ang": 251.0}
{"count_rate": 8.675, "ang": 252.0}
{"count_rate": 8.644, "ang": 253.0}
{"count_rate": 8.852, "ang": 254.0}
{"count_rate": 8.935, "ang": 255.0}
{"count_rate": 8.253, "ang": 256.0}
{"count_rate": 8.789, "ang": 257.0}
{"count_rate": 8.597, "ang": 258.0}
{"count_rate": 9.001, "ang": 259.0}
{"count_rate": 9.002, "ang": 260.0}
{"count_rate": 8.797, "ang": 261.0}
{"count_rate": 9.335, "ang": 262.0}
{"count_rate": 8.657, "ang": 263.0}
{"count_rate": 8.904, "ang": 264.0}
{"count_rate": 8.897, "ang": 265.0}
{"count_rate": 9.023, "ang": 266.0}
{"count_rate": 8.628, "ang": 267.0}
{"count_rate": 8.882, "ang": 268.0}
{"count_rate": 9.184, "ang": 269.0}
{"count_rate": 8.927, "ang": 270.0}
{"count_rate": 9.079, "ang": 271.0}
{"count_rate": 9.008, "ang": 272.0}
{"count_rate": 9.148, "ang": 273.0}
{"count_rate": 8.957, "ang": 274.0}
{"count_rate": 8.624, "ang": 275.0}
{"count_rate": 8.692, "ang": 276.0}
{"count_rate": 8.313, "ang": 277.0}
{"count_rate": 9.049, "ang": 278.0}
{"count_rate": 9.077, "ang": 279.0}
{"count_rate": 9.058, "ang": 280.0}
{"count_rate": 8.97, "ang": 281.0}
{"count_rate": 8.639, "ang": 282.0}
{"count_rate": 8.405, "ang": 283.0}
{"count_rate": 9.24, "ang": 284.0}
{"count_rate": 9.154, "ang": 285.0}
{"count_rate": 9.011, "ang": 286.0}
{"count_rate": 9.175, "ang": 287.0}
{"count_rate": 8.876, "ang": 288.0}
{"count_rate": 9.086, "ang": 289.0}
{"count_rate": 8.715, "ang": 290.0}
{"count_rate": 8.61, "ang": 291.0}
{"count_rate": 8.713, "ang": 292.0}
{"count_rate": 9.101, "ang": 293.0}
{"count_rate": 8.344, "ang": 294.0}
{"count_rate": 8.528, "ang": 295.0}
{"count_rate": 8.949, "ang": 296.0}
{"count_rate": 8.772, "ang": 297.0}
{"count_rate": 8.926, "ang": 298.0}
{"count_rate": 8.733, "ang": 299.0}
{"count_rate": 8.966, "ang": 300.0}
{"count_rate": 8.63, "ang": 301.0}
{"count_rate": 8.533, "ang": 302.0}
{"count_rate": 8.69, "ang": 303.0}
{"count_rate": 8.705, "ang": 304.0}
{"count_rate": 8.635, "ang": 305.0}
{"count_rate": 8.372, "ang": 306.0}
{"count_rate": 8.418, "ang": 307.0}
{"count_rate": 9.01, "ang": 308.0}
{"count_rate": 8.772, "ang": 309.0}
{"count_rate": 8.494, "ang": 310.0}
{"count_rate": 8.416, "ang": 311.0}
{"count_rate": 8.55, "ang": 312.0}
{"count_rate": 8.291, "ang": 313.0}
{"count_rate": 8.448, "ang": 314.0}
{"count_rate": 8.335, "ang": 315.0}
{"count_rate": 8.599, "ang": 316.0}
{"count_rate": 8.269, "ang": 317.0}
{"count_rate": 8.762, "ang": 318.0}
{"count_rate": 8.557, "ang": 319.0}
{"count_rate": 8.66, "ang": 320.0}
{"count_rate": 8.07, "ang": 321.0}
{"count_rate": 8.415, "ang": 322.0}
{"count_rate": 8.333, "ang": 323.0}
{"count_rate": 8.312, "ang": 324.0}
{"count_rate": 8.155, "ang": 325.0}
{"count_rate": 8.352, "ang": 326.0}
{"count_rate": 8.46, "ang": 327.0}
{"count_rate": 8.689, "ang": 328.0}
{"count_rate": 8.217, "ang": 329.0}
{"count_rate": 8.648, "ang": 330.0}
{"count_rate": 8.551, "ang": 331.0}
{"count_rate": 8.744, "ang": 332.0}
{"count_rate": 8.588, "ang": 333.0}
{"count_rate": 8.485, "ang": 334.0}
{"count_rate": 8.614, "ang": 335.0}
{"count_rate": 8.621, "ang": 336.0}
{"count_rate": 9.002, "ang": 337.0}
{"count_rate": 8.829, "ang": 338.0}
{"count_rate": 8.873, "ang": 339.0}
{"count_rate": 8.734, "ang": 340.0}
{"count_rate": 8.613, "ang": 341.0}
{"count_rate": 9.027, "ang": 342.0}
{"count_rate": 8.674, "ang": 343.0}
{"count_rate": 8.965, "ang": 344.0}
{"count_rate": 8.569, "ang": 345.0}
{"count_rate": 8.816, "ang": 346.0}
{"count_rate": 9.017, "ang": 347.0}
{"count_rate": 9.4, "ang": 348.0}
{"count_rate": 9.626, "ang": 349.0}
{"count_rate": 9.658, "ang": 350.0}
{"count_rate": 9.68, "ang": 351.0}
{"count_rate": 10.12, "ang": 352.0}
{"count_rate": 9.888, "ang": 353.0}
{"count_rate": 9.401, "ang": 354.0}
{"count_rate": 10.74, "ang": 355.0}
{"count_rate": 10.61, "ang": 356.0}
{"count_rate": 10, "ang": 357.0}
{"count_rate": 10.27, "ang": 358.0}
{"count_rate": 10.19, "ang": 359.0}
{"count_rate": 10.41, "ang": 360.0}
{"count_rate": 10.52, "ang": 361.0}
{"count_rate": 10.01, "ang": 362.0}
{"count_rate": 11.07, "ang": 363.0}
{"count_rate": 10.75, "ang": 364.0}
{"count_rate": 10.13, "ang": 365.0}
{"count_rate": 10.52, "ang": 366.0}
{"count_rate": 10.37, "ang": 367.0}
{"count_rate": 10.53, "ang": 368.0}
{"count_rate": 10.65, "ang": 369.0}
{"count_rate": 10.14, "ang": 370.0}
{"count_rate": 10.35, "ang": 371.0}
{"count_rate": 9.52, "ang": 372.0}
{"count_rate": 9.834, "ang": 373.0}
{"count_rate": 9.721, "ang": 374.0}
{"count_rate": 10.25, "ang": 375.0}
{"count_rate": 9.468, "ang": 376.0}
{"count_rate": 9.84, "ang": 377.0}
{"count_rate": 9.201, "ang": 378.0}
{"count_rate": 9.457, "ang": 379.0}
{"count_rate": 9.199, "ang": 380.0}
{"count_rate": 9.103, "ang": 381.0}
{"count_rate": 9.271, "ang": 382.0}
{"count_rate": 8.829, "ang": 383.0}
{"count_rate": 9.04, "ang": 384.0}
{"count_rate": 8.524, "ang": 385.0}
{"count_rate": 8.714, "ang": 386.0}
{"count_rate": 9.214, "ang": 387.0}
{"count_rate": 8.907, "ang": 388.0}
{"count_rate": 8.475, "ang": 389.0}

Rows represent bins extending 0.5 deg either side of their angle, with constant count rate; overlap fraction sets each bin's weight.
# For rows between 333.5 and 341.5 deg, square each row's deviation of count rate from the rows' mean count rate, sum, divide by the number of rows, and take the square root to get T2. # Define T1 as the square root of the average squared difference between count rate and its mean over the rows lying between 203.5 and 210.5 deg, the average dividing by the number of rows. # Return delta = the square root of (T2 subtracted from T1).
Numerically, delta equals 0.31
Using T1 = 0.25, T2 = 0.16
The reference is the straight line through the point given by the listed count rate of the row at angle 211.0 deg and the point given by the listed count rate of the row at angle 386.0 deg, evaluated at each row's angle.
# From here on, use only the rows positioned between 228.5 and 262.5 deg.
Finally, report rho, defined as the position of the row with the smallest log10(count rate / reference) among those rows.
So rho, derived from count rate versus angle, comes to 256.0 deg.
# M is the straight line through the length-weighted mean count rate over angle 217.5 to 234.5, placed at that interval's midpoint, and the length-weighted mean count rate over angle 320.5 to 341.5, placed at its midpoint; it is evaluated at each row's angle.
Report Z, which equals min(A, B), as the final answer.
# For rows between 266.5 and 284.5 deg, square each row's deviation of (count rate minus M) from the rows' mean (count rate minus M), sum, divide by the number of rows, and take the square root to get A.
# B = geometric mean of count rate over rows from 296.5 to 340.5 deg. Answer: 0.27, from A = 0.27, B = 8.6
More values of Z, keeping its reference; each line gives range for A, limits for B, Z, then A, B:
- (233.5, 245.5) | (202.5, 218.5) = 0.26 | 0.26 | 10.4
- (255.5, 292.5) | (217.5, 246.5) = 0.33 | 0.33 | 10.1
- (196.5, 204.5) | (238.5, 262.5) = 0.24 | 0.24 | 9.1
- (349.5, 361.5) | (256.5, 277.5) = 0.44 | 0.44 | 8.9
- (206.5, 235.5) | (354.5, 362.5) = 0.32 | 0.32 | 10.3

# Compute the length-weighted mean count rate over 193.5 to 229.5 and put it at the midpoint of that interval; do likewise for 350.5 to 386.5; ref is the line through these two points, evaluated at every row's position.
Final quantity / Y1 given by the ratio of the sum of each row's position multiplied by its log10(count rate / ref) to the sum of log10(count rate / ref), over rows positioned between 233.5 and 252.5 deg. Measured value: 246.3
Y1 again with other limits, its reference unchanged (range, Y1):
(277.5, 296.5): 287.4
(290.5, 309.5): 300.0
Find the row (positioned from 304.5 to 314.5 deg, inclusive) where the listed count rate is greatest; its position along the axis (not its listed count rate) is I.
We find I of 308.0 deg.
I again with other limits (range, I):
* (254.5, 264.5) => 262.0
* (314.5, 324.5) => 318.0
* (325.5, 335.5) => 332.0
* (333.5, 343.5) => 342.0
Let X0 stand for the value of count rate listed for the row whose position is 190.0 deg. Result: 9.977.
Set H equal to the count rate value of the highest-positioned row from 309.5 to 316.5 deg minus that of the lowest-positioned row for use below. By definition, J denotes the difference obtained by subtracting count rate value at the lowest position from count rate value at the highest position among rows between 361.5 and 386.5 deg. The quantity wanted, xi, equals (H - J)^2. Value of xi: 2.0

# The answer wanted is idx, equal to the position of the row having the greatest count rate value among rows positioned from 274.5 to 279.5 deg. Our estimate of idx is 279.0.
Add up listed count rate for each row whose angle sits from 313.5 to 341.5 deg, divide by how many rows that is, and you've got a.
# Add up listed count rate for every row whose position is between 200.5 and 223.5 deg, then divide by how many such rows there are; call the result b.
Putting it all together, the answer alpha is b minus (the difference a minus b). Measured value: 12.4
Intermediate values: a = 8.5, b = 10.4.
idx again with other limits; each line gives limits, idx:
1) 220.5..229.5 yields 223.0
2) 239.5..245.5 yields 243.0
